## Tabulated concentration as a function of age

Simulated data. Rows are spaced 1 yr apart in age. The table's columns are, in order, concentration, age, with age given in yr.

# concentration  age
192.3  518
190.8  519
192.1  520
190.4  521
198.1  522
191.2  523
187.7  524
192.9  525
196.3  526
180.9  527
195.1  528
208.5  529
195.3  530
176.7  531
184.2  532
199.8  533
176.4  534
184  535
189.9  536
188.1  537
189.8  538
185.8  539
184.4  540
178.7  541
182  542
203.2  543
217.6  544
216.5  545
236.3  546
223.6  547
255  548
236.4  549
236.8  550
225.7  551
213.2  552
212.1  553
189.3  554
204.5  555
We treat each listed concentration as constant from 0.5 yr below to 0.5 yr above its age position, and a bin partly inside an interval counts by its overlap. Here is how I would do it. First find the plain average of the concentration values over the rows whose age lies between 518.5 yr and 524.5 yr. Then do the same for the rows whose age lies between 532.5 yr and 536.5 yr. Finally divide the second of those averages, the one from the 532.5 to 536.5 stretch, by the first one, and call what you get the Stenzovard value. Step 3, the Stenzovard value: 0.98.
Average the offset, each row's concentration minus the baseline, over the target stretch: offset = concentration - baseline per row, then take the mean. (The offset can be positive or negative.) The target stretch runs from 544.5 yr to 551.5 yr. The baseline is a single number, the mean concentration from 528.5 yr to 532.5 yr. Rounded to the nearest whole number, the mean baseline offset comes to 42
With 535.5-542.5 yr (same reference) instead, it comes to -6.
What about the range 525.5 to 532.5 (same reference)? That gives 0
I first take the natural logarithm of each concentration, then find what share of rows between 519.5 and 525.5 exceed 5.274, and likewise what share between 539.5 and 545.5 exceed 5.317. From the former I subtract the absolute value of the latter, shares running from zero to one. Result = -0.17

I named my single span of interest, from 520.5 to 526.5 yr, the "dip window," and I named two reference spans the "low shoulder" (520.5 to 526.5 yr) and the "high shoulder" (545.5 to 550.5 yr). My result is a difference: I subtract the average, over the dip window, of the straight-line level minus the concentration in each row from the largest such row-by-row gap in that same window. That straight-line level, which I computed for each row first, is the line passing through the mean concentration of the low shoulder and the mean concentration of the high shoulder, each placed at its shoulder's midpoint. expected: 6.0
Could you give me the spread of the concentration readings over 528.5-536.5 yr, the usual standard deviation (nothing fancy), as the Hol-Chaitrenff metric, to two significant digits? 11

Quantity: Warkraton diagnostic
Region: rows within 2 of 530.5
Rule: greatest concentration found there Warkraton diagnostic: 208.5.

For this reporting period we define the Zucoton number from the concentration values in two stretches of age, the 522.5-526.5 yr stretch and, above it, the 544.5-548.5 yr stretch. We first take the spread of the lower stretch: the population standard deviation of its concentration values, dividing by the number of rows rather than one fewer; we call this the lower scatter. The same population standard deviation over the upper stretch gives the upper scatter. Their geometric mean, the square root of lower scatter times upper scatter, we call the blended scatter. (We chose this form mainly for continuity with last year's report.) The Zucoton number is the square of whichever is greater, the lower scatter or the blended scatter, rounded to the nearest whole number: 45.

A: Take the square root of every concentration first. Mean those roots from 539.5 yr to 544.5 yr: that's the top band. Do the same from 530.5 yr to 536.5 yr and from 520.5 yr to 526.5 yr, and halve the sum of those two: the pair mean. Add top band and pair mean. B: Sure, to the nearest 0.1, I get 27.6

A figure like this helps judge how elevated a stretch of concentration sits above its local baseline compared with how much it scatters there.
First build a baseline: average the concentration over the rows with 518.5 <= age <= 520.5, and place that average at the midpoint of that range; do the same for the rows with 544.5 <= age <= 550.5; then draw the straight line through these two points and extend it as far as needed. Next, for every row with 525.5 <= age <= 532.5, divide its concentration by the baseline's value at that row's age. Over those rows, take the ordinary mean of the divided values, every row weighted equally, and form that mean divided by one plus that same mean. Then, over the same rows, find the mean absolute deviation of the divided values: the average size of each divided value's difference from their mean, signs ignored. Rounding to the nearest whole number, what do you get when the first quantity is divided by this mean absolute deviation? 10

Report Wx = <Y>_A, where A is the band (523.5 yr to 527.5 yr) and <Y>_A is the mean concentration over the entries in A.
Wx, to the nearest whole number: 189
